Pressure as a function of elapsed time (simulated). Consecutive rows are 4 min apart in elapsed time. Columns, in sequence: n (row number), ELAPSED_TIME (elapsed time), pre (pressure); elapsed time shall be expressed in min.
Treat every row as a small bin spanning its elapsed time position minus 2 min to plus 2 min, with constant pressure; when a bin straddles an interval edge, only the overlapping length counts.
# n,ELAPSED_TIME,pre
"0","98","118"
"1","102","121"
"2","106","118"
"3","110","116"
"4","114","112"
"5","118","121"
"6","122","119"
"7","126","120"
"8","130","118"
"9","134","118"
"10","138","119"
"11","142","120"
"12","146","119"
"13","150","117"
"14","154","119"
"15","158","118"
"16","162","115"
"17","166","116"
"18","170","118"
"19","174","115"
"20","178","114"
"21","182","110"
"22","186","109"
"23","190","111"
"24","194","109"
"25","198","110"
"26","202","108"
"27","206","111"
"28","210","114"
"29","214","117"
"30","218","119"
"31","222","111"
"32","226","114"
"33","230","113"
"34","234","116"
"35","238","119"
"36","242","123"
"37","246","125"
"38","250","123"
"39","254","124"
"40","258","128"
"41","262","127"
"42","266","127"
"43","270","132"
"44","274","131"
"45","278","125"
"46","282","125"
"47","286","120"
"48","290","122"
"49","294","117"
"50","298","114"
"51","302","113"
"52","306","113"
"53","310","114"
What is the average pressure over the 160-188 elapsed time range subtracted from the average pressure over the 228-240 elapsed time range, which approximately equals 2.1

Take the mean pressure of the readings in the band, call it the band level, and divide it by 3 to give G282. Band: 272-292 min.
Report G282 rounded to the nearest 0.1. 41.5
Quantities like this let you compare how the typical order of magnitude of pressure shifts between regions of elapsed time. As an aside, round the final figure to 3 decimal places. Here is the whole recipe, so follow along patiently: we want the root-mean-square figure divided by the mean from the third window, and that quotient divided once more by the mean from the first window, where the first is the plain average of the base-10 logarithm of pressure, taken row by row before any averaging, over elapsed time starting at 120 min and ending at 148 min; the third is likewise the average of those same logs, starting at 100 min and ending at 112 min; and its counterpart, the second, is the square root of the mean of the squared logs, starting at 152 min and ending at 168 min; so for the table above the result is 0.481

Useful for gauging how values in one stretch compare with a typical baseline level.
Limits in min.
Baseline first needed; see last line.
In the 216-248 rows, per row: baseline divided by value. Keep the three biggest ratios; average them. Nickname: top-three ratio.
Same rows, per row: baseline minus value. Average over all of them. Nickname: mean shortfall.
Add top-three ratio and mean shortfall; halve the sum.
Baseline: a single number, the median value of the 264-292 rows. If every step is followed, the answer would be 4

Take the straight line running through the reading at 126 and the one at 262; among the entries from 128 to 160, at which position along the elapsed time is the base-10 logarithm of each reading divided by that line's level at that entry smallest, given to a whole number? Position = 150 min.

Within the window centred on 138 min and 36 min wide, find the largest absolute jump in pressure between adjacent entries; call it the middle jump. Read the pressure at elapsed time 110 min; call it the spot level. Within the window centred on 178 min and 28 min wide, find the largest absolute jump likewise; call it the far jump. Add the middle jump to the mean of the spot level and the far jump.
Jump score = 62.0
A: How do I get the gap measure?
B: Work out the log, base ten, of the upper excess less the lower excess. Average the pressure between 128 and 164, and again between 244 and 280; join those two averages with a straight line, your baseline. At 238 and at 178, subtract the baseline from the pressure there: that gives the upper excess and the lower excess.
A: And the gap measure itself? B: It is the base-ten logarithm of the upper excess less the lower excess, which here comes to -0.3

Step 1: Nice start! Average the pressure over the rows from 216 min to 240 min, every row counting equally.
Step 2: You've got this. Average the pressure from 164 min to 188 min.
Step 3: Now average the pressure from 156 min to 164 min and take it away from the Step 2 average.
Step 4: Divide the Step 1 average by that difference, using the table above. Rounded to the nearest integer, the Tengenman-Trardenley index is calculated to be -41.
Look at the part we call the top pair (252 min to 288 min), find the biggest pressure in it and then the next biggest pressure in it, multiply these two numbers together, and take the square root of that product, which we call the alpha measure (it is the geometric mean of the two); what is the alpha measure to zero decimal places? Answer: 131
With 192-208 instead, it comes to 110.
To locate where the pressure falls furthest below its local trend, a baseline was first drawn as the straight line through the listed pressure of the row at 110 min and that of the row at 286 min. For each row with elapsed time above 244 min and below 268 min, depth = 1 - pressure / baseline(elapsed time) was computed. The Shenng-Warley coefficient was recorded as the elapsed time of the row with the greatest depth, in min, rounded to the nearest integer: 250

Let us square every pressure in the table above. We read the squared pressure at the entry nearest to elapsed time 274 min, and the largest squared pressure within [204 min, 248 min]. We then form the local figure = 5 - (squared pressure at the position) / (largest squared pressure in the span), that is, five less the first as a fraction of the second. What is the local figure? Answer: 3.90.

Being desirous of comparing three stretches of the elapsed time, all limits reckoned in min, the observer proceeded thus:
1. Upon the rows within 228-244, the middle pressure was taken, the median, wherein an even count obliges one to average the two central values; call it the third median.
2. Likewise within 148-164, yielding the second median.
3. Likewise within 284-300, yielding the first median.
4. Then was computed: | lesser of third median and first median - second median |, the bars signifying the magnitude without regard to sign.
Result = 0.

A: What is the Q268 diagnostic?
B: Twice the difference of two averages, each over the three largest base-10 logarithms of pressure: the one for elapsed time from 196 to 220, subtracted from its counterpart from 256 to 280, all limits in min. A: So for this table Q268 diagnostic 0.10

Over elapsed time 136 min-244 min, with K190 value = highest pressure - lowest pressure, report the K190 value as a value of 15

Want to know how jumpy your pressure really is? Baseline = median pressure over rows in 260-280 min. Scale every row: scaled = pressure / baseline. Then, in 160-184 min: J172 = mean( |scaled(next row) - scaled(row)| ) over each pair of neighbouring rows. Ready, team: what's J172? 0.017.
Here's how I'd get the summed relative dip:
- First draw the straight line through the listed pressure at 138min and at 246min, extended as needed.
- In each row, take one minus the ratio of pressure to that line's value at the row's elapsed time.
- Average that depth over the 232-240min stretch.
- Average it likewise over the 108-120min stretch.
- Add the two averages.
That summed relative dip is 0.067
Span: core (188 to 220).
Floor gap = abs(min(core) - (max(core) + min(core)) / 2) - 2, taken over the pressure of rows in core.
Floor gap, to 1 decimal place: 3.5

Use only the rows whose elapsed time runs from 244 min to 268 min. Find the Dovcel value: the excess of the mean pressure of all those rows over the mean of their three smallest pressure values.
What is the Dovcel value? 1.7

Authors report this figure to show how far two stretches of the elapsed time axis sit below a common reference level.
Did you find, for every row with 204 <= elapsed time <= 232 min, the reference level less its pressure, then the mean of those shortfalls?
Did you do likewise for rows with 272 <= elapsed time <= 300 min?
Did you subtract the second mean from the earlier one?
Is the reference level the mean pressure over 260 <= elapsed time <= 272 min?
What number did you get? 8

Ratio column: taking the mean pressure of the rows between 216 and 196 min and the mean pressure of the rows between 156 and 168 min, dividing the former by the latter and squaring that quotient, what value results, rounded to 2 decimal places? 0.93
